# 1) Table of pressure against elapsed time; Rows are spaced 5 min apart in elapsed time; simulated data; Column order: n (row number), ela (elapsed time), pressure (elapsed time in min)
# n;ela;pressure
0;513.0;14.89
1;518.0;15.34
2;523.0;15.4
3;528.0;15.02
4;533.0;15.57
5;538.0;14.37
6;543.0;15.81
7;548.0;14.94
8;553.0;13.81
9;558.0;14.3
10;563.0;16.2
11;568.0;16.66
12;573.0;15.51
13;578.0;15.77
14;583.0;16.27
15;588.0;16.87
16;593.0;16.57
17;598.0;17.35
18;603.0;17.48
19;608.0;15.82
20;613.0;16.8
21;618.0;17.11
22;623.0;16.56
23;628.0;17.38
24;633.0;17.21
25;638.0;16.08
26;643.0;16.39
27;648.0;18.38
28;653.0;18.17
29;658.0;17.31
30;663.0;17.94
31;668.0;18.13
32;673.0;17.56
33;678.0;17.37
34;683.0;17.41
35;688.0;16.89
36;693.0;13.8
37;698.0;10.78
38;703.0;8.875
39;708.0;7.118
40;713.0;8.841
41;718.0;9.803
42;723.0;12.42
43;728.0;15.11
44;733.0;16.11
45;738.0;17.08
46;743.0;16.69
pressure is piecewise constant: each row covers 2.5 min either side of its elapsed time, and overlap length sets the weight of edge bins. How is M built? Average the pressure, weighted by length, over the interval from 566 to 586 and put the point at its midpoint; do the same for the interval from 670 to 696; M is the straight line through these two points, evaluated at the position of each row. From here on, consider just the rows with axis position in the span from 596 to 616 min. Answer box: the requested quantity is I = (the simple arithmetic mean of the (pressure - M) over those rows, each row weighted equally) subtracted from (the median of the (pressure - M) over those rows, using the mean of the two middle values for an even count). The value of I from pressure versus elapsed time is 0.21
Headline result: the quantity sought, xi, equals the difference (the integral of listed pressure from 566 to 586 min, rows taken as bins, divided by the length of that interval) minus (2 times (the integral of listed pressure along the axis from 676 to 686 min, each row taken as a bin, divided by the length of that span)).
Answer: -19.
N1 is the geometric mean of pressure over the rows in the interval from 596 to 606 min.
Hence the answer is 17.4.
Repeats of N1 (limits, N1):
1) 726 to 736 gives 15.6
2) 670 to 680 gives 17.5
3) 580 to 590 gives 16.6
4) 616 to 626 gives 16.8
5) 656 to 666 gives 17.6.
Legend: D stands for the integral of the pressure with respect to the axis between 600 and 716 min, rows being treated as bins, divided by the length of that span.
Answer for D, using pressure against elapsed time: 15.6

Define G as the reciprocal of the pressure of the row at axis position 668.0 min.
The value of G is 0.055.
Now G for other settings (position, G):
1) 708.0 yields 0.140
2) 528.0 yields 0.067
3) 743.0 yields 0.060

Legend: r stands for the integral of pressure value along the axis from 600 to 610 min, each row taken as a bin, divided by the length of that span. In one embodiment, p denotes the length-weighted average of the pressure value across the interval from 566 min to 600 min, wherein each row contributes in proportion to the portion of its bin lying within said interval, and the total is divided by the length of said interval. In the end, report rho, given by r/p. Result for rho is 1.02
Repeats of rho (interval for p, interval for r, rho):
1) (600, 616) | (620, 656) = 1.03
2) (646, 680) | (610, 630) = 0.95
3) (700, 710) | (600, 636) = 2.07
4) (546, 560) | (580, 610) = 1.17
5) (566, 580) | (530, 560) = 0.93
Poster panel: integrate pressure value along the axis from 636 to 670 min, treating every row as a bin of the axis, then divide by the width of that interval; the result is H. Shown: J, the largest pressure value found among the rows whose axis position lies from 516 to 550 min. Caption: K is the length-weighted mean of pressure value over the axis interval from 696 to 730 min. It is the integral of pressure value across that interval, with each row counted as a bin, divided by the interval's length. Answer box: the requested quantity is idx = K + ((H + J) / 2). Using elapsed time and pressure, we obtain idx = 27.0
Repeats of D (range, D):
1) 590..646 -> 16.8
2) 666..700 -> 16.0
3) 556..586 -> 15.8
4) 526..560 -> 14.8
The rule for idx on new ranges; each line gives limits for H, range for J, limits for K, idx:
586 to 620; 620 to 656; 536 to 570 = 32.8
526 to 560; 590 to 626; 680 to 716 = 28.2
